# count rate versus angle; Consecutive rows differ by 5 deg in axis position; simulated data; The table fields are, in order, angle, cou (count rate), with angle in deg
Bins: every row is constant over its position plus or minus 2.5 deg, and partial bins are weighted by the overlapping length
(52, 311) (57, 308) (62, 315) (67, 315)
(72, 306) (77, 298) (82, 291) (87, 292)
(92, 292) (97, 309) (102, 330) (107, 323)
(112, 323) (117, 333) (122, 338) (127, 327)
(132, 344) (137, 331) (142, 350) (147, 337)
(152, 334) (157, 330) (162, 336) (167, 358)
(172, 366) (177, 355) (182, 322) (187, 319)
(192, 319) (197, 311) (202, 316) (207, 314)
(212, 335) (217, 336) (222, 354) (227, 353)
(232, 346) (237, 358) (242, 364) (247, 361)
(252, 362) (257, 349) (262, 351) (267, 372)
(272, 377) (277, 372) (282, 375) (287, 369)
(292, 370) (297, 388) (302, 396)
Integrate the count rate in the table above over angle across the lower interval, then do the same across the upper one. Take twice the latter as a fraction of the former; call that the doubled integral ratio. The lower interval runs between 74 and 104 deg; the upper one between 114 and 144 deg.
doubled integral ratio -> 2.23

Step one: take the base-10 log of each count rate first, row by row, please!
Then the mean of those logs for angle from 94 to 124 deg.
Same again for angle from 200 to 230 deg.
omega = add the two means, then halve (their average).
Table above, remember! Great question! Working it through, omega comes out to 2.52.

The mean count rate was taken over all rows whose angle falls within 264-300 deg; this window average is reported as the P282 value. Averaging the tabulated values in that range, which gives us 375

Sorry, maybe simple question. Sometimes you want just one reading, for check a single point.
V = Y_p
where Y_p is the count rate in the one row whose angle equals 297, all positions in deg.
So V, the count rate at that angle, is 388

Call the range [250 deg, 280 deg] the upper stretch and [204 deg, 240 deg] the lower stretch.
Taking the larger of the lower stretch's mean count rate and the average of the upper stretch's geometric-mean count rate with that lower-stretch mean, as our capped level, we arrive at 353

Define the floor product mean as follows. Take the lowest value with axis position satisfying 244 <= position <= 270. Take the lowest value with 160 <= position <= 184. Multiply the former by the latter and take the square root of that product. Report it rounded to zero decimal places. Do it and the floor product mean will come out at 335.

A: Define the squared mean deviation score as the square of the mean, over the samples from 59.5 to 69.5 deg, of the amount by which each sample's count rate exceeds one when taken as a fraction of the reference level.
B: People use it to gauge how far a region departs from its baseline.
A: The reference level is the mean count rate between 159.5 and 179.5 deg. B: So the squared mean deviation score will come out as 0.012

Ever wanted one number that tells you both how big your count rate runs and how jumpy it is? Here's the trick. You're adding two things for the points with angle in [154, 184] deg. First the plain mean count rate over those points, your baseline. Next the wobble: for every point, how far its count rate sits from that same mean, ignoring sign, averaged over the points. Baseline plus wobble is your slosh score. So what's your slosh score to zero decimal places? 360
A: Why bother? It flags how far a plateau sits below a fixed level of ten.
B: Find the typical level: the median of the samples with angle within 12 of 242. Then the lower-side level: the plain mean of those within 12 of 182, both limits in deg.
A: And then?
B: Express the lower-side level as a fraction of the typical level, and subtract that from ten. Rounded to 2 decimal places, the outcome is 9.07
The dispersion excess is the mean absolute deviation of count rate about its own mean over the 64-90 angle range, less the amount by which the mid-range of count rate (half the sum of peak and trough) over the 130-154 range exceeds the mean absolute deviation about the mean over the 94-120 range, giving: -326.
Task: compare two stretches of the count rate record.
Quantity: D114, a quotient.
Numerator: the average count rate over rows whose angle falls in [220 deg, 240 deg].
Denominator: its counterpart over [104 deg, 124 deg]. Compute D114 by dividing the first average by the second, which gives 1.07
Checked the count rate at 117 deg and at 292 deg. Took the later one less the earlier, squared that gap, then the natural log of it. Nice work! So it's 7.2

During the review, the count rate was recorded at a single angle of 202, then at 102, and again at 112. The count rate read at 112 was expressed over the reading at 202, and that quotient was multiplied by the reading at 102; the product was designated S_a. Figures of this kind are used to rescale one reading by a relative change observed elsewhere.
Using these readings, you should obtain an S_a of 337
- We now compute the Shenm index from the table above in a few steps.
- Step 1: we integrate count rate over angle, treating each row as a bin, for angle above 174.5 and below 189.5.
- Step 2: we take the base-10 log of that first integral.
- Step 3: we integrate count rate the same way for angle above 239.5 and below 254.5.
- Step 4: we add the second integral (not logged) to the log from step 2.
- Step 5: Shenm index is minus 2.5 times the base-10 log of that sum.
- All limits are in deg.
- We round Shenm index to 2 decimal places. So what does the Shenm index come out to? -9.34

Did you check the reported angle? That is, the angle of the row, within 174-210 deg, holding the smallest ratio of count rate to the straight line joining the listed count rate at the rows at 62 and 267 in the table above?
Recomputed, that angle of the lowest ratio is 197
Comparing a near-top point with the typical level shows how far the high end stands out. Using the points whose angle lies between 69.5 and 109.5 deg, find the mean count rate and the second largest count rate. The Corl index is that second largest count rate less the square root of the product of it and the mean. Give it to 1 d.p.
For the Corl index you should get 9.1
